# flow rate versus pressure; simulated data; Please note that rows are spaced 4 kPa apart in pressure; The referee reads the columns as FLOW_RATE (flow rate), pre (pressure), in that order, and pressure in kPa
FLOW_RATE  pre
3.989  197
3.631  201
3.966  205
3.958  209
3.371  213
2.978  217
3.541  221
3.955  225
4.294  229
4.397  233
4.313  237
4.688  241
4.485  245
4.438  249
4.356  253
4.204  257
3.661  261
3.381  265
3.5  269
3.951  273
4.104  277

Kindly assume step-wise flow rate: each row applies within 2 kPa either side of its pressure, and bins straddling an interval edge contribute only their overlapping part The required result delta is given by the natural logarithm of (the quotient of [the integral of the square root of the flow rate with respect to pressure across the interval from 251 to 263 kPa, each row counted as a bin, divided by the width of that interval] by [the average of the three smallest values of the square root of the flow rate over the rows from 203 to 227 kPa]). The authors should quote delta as 0.11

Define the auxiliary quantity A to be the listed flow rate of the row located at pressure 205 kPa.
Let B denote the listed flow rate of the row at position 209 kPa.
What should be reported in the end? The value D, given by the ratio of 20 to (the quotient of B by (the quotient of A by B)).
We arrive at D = 5.06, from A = 3.966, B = 3.958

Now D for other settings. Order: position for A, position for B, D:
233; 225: 5.62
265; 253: 3.56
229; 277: 5.10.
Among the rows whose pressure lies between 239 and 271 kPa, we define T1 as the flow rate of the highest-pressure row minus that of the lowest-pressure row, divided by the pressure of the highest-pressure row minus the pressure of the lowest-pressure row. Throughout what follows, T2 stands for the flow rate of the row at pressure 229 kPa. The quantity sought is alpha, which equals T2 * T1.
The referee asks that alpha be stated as -0.18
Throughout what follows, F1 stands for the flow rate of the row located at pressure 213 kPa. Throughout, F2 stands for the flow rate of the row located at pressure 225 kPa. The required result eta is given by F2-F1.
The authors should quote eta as 0.6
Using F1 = 3.371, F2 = 3.955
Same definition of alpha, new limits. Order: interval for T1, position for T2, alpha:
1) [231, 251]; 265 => 0.01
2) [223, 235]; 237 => 0.24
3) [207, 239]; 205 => 0.05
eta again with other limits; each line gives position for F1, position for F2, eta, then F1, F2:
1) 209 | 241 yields 0.7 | 3.958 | 4.688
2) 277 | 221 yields -0.6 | 4.104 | 3.541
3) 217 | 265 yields 0.4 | 2.978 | 3.381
